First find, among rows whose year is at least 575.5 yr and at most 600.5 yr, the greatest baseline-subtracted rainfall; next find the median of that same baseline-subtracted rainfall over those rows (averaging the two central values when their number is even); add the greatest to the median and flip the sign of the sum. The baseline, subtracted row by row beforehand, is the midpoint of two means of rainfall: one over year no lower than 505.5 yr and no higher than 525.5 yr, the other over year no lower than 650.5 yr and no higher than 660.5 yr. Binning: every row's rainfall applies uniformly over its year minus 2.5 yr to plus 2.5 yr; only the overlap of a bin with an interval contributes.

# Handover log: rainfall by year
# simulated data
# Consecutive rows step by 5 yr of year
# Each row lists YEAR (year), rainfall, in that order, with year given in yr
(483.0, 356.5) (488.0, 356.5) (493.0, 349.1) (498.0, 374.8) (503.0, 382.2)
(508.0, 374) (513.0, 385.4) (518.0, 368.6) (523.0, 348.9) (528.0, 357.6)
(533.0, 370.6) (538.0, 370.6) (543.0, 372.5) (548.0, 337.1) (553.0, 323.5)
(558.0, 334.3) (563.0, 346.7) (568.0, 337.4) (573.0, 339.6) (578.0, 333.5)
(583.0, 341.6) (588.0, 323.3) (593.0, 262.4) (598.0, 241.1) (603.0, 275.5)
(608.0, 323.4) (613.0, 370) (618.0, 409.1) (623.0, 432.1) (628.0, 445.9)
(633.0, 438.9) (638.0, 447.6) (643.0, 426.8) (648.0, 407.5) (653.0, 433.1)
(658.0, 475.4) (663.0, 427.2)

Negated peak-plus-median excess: 159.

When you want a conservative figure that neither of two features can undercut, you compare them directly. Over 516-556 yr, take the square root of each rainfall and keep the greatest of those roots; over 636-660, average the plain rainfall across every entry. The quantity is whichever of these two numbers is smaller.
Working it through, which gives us 19.3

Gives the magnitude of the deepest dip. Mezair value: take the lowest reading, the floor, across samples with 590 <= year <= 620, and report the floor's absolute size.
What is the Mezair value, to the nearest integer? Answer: 241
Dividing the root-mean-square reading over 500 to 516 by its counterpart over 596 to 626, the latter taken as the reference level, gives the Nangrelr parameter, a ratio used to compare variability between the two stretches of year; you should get 1.1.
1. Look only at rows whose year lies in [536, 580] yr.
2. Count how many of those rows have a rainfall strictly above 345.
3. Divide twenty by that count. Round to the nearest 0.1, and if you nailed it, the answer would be 6.7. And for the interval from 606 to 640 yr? 3.3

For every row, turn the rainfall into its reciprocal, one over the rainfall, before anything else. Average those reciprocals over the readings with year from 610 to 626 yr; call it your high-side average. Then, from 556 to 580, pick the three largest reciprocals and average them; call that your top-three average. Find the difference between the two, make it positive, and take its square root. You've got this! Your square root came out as 0.022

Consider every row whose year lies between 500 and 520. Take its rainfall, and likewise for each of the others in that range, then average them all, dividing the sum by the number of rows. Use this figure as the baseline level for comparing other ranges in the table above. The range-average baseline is 378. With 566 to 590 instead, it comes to 335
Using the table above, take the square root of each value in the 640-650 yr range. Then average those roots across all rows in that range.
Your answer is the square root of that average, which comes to 4.52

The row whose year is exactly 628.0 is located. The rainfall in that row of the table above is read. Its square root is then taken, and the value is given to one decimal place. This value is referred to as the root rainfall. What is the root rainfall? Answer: 21.1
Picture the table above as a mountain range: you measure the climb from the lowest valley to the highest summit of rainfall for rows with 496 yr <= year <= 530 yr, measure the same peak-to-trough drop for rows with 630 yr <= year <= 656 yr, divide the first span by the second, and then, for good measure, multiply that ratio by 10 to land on 9.1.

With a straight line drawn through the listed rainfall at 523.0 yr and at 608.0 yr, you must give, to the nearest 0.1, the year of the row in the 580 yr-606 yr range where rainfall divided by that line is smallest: 598.0 yr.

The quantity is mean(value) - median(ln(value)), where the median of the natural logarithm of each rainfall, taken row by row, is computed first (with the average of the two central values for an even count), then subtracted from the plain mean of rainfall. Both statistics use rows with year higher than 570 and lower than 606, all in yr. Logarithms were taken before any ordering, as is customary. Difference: 297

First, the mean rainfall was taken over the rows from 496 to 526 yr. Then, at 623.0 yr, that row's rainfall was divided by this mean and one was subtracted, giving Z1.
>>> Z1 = 0.161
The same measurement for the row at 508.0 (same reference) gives 0.005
